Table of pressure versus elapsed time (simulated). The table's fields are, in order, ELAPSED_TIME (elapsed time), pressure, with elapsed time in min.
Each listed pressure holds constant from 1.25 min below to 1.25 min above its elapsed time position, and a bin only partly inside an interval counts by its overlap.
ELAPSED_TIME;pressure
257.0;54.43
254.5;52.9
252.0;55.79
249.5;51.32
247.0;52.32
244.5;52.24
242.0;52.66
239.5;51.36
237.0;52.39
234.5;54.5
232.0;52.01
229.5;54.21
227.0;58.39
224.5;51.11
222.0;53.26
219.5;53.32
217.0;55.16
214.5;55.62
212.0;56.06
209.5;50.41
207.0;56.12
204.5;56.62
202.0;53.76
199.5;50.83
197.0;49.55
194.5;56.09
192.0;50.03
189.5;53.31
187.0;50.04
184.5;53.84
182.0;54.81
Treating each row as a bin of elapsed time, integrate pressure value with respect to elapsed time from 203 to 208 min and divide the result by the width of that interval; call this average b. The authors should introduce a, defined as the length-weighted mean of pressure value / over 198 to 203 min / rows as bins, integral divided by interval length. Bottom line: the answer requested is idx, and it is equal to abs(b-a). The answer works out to 4.2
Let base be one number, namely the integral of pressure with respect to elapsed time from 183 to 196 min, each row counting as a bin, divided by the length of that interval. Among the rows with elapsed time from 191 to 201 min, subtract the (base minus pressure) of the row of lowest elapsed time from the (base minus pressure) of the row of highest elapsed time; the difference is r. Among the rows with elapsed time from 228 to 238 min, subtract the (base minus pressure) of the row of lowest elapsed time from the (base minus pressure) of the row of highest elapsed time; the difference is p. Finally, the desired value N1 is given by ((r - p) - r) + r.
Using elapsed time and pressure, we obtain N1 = -3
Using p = 1.8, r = -1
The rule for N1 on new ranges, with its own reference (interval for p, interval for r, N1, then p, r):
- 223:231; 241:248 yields 3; -3.1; 0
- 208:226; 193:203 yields 3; -0.7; 2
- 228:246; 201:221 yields -2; 2.0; 0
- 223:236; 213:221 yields 6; -3.4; 2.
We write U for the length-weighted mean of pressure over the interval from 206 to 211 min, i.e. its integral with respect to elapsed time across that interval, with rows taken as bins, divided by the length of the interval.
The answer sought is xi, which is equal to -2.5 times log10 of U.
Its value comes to -4.32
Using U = 53.3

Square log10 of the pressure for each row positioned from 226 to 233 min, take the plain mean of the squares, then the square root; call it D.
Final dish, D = 1.74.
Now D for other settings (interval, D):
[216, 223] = 1.73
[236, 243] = 1.72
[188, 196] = 1.73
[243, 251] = 1.72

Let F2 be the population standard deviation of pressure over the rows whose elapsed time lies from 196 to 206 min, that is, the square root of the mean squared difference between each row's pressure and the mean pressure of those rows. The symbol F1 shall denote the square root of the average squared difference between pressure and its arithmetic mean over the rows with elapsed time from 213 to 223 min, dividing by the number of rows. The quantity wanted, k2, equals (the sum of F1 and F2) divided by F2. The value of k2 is 1.39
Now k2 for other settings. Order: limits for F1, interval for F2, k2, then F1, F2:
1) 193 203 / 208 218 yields 2.12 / 2.55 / 2.3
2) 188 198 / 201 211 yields 2.08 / 2.65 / 2.5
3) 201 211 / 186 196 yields 1.97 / 2.45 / 2.5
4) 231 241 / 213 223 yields 2.11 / 1.18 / 1.1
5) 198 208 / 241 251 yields 5.62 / 2.29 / 0.5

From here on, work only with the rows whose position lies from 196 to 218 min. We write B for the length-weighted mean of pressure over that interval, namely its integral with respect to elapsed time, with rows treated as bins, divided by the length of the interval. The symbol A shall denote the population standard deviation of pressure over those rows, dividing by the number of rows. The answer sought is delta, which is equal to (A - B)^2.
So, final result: 2622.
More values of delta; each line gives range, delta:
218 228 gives 2628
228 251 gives 2663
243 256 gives 2643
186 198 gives 2436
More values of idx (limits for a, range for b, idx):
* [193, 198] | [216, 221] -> 1.3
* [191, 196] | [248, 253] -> 0.3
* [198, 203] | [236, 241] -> 0.2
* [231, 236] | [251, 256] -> 1.0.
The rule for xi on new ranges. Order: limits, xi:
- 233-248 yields -4.30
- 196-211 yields -4.31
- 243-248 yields -4.30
